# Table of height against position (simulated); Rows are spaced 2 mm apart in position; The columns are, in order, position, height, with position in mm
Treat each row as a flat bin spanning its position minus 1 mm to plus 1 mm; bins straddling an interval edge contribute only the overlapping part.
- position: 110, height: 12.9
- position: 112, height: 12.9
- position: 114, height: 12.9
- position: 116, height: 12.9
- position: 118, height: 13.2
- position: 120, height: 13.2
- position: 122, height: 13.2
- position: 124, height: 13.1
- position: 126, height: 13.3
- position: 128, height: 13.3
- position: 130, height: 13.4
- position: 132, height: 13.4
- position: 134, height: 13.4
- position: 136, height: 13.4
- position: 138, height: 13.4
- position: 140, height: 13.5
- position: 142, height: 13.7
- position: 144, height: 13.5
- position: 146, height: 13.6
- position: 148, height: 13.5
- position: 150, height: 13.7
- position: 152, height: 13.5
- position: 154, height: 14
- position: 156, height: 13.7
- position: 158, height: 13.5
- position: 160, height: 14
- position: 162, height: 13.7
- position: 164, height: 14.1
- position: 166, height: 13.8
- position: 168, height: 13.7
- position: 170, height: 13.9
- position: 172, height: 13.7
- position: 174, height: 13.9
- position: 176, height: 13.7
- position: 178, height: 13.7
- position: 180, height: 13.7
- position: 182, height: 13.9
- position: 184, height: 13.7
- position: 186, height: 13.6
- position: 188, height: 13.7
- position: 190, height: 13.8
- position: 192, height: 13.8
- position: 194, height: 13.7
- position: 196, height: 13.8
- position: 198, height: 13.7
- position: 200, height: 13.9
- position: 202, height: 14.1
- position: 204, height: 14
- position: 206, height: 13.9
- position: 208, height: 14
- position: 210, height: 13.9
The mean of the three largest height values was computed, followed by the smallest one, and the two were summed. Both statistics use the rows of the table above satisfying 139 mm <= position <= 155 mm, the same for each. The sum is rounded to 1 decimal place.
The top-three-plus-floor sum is 27.3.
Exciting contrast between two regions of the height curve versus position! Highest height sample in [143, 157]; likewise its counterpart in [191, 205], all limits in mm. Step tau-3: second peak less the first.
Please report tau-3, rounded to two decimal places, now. 0.10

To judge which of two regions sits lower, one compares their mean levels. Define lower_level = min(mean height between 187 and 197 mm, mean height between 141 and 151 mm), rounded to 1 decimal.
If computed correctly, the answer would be 13.6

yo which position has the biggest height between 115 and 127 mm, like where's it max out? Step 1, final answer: 126 mm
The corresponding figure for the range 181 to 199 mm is 182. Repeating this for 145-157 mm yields 154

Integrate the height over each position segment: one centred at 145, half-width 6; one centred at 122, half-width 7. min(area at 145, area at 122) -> 163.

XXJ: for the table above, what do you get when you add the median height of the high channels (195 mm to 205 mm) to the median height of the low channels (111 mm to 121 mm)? 26.8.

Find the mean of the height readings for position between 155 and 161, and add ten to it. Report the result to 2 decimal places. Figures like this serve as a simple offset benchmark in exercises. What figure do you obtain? 23.73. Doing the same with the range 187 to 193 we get 23.77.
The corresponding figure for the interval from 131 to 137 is 23.40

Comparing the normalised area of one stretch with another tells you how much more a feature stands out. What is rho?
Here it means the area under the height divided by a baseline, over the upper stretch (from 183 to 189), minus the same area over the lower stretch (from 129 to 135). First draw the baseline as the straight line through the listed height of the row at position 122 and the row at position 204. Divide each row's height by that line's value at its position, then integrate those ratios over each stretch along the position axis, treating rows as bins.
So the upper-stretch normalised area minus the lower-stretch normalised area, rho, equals -0.11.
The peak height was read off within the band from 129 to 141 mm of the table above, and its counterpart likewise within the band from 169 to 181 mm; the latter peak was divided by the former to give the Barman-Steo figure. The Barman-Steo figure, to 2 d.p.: 1.03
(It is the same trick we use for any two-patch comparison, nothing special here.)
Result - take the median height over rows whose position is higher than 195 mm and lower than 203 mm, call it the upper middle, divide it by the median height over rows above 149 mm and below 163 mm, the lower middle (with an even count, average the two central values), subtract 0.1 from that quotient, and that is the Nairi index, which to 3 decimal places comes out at 0.911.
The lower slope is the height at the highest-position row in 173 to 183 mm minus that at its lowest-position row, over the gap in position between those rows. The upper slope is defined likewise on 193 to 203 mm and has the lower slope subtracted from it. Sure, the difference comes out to 0.050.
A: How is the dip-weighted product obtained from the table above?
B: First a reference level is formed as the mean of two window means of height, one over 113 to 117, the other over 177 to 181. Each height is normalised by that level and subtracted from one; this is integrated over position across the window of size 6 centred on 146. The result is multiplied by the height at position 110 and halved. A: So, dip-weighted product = -0.7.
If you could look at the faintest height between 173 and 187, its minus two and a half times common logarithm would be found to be -2.83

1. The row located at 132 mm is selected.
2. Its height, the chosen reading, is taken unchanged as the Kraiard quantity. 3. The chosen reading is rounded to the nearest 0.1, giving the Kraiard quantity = 13.4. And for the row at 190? 13.8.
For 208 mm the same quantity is 14.0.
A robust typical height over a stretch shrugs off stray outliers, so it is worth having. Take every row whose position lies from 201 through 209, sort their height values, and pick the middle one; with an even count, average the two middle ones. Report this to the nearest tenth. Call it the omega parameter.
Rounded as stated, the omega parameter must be 14.0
